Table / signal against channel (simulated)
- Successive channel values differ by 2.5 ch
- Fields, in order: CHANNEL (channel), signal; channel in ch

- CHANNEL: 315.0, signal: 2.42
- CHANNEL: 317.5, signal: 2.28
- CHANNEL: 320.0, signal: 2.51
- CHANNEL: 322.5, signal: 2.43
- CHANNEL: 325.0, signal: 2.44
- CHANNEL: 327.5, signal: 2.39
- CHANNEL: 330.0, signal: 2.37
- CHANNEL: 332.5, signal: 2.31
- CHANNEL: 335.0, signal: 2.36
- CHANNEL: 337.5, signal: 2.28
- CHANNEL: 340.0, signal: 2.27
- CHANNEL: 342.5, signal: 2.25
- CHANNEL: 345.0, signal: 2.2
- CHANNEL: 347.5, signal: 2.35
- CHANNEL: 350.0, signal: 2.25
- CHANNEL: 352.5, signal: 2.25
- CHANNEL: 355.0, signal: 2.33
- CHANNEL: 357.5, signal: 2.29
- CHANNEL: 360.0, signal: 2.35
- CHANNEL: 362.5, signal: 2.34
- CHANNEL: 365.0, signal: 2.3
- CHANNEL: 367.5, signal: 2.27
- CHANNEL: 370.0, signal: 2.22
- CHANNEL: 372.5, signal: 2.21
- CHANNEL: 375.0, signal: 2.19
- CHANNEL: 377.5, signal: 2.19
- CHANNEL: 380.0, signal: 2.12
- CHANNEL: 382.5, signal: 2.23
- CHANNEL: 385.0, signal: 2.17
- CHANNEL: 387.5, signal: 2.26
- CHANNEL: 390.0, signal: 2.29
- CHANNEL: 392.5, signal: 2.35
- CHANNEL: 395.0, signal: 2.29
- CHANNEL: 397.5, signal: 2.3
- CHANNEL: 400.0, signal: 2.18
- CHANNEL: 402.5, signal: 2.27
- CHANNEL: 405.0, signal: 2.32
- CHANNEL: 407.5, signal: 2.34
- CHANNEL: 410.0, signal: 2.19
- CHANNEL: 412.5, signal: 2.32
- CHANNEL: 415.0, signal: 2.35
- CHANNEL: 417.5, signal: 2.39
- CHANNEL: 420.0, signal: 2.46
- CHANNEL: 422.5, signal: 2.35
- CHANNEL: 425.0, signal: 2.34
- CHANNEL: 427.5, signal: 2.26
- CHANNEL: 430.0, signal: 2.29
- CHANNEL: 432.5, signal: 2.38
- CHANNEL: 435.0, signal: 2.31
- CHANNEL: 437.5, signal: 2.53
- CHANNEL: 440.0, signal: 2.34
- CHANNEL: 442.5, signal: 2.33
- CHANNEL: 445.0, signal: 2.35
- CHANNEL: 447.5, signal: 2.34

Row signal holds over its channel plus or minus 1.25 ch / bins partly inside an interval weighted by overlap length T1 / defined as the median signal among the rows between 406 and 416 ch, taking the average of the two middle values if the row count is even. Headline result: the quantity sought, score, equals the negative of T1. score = -2.33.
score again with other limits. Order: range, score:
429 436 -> -2.31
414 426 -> -2.35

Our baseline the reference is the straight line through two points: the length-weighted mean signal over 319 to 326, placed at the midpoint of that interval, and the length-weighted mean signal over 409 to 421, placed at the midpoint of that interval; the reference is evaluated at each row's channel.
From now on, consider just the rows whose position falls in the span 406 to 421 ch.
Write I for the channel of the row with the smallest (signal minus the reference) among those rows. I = 410.0 ch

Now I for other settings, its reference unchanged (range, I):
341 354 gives 345.0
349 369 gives 350.0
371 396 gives 380.0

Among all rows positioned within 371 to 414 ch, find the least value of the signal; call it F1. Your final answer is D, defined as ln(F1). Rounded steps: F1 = 2.12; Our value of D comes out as 0.75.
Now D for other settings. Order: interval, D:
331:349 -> 0.79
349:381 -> 0.75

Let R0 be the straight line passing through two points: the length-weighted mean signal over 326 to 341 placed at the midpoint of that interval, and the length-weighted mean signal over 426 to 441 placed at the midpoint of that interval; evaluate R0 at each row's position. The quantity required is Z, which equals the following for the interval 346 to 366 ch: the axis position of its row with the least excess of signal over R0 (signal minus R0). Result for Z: 352.5 ch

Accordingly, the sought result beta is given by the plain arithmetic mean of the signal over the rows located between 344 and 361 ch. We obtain 2.29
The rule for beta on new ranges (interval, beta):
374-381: 2.17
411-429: 2.35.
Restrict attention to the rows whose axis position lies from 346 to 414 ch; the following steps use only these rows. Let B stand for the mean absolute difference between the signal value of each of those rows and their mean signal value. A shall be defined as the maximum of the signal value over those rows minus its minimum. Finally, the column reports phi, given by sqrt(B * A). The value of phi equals 0.111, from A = 0.23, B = 0.054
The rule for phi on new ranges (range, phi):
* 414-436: 0.092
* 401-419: 0.096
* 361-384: 0.104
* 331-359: 0.079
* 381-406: 0.090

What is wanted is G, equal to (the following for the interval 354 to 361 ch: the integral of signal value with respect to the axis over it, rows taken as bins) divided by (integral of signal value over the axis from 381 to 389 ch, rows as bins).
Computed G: 0.92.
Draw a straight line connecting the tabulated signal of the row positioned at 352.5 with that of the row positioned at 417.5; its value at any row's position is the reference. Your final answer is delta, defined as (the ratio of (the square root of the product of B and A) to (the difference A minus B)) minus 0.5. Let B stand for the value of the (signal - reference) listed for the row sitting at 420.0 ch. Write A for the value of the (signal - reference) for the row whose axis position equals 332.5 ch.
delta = 1.6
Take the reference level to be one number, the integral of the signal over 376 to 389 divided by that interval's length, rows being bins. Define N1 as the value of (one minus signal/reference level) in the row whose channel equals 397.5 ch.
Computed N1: -0.05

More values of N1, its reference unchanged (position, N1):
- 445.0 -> -0.07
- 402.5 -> -0.03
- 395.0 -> -0.04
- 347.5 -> -0.07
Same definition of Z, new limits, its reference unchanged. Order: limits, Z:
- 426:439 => 427.5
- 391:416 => 400.0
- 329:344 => 342.5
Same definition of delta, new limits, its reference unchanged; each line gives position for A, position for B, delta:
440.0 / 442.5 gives 6.4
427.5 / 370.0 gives -1.7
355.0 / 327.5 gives -1.5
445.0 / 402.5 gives -8.6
